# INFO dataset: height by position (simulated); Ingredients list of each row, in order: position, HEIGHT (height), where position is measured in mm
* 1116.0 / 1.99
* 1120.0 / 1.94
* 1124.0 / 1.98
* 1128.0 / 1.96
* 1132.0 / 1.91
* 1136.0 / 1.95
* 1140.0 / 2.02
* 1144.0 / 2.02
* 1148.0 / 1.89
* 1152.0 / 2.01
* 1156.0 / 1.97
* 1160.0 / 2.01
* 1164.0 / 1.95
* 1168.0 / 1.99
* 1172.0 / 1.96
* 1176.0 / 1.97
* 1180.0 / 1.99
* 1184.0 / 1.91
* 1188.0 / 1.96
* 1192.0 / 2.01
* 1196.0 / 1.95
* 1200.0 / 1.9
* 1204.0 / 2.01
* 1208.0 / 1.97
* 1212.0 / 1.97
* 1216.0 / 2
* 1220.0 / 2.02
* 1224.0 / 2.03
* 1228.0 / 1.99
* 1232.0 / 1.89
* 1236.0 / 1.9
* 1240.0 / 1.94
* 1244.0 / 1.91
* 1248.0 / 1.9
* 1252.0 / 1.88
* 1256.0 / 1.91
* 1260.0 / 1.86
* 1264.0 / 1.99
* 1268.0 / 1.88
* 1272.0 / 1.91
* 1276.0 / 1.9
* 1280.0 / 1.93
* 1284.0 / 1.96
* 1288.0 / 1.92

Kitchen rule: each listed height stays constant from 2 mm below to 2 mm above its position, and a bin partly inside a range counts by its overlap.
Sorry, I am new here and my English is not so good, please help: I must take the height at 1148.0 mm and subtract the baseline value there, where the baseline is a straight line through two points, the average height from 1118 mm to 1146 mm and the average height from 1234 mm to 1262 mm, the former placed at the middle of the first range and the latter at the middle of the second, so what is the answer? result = -0.07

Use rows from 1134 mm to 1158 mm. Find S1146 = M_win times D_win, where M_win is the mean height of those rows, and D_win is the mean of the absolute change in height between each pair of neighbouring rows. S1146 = 0.14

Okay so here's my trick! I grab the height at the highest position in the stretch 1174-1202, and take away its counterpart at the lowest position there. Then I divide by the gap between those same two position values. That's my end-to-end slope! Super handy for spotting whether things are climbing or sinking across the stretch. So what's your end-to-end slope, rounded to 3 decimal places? -0.003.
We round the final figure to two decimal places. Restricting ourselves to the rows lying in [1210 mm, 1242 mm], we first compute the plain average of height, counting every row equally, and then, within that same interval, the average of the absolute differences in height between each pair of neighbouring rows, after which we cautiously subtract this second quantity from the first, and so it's 1.93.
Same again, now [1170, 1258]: 1.91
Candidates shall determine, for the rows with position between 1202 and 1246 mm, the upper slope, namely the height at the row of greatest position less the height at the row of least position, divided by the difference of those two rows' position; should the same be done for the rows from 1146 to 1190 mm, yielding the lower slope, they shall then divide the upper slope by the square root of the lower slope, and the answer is -0.06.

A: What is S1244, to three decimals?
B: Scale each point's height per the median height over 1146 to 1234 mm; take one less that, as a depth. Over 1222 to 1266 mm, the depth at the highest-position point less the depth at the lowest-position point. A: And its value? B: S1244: 0.020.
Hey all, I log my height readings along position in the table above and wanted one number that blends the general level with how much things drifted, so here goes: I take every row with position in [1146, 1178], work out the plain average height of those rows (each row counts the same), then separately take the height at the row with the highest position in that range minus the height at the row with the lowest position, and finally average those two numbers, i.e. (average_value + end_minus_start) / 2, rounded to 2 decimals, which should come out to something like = 1.02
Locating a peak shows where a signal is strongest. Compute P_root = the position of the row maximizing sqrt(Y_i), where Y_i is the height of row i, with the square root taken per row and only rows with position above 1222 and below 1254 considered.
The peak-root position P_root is 1224.0 mm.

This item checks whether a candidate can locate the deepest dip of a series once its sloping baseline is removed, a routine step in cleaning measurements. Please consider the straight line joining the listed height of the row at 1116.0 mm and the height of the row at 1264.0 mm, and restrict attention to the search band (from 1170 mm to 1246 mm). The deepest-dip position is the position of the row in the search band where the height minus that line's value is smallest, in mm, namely 1232.0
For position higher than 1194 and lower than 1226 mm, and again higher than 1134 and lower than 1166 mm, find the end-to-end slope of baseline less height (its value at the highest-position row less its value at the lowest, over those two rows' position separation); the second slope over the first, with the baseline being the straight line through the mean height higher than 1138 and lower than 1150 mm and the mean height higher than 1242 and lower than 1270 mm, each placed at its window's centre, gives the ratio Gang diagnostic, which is 0.2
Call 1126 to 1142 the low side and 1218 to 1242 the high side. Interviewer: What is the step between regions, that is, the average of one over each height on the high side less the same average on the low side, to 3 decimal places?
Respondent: 0.000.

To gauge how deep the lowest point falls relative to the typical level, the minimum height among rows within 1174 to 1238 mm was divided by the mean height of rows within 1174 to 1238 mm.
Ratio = 0.961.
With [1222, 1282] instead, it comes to 0.968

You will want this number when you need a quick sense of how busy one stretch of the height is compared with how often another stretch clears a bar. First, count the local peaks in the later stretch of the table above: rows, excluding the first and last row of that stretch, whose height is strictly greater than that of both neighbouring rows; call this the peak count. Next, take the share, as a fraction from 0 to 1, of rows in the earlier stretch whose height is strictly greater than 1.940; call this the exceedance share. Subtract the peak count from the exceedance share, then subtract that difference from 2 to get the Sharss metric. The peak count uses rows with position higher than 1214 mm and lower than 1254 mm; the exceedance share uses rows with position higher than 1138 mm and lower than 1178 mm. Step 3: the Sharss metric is 3.10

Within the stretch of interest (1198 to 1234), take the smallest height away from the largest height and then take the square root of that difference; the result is 0.374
